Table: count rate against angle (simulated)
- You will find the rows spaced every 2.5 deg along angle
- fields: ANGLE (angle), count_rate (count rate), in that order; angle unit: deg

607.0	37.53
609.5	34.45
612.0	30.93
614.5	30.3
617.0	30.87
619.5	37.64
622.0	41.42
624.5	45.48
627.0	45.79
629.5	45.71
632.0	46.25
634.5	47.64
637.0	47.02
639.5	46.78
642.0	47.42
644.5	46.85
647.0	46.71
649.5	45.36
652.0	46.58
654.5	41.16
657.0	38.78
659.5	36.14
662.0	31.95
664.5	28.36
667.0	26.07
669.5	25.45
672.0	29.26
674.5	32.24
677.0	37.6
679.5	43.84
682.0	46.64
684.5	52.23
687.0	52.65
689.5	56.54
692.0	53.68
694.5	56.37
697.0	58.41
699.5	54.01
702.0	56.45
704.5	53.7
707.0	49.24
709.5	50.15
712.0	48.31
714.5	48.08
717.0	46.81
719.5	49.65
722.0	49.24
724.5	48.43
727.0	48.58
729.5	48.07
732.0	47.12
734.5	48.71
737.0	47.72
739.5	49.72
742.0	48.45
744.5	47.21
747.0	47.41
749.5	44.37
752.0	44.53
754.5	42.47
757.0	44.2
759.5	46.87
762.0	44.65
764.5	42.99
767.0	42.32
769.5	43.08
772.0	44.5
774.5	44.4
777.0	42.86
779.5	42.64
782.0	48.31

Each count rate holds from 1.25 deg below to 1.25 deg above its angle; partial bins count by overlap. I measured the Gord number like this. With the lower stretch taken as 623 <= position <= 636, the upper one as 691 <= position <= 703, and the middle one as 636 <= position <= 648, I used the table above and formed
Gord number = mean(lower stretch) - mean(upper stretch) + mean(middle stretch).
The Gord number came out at 37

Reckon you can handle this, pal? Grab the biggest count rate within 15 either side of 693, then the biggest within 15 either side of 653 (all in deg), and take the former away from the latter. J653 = -11.0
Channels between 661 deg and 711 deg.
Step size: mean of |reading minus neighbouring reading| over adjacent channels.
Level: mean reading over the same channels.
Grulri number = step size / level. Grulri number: 0.071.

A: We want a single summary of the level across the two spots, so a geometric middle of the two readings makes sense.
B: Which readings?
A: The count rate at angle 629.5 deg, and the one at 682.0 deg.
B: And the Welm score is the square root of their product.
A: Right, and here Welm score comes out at 46.2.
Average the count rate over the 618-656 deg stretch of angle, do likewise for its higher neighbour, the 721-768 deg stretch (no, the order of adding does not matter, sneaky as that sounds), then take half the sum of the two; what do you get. 46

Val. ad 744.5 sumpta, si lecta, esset 47.21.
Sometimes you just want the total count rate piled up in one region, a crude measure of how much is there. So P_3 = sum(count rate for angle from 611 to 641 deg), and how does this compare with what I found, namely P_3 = 496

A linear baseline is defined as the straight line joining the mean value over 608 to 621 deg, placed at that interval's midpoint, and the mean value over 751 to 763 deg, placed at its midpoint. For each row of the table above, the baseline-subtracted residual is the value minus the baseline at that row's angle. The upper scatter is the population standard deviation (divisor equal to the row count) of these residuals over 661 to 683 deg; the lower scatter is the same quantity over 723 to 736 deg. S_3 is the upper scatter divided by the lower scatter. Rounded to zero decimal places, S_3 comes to 10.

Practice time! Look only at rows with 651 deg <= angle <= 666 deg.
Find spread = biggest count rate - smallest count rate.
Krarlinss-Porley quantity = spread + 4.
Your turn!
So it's 22.2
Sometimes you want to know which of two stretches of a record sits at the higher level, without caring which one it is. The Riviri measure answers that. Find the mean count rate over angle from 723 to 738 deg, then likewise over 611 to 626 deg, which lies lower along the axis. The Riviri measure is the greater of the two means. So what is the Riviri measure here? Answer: 48.1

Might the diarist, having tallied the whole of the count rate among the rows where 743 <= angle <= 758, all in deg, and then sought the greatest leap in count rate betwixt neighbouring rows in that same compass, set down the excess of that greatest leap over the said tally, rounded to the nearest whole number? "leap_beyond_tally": -267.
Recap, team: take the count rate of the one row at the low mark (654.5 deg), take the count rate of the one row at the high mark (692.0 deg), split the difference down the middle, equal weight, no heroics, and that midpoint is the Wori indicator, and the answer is 47.4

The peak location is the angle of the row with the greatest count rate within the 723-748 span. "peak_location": 739.5 deg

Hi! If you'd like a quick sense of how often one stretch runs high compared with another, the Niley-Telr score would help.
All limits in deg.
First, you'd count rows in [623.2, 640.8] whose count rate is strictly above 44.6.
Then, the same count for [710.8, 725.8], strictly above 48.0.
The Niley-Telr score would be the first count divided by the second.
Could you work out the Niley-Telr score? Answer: 1.40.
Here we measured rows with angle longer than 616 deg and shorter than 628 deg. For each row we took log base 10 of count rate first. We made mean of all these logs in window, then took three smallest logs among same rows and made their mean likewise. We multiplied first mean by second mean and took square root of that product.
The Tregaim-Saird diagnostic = 1.58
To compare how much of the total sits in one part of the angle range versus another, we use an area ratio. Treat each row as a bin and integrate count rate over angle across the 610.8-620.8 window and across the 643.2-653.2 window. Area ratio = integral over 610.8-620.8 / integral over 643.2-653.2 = 0.70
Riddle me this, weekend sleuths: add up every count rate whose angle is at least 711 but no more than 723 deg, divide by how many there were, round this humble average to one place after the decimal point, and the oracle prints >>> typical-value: 48.4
